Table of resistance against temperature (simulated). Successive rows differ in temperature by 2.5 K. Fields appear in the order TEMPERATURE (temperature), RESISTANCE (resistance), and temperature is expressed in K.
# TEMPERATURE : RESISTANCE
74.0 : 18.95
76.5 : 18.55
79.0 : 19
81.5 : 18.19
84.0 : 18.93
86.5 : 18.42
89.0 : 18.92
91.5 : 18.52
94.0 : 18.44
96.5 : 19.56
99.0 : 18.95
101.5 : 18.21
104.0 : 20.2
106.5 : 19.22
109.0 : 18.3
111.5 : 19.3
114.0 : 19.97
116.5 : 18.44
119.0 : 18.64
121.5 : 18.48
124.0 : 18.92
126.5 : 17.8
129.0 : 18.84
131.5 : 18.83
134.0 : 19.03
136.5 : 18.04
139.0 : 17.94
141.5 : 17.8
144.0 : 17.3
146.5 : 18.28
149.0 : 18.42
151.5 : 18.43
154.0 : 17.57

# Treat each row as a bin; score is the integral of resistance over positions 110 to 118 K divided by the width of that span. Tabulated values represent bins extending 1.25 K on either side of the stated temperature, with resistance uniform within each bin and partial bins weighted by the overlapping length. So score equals 19.2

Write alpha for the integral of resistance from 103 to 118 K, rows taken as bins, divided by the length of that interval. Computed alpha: 19.2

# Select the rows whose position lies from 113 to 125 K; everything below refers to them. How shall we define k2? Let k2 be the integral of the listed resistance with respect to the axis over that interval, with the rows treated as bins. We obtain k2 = 226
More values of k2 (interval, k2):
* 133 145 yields 216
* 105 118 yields 248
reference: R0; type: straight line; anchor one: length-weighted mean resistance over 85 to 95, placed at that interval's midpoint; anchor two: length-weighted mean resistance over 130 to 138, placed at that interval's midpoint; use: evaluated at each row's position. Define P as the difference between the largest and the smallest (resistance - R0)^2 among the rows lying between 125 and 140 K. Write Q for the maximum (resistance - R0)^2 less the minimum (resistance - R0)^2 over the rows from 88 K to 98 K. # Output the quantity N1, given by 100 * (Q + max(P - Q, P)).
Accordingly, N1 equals 155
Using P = 0.6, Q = 0.93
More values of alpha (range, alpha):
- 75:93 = 18.6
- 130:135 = 18.9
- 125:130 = 18.3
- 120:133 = 18.6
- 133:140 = 18.3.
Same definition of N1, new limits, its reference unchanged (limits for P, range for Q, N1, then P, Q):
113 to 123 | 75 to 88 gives 204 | 1.9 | 0.18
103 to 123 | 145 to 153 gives 265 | 2.6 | 0.08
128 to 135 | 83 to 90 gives 22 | 0.1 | 0.09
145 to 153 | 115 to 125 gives 17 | 0.1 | 0.09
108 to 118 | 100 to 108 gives 426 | 1.8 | 2.42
